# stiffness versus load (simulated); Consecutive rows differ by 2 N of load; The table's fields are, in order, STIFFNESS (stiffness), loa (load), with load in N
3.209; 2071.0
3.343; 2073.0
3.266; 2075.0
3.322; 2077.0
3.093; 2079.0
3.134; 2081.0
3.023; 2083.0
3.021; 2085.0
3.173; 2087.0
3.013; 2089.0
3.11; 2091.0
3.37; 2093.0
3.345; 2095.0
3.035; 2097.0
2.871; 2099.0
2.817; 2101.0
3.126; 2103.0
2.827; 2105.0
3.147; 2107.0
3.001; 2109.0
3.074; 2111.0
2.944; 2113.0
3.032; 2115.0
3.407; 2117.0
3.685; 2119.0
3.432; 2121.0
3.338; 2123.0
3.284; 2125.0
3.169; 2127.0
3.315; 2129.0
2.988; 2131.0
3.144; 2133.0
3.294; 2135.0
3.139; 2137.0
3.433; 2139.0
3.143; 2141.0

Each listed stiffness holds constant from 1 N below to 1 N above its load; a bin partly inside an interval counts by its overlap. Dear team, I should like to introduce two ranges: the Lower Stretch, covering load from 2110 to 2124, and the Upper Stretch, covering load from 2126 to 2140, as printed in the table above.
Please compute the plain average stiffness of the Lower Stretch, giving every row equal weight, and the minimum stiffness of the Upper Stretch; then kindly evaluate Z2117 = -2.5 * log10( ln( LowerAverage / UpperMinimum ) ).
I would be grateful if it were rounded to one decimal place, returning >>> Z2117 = 2.6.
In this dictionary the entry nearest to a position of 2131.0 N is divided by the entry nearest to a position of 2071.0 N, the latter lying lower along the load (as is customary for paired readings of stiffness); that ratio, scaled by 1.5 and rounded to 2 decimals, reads 1.40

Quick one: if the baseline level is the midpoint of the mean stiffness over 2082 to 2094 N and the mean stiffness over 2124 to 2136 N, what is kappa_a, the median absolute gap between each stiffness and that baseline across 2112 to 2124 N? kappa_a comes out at 0.23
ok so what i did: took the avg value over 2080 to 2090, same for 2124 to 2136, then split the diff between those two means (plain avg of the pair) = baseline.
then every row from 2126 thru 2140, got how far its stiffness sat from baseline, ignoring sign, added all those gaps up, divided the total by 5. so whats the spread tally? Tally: 0.165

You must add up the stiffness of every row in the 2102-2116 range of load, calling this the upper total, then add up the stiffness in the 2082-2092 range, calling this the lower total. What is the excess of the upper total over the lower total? 6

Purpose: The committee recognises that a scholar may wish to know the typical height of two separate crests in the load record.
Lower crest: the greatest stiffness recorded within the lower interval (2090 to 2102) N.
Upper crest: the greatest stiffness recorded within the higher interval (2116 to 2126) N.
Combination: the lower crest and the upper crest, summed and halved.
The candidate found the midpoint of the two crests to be 3.53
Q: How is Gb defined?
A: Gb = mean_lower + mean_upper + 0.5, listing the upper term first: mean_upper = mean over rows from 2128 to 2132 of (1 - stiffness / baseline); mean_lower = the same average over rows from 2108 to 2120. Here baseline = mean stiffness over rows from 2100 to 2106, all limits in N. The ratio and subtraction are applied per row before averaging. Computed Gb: 0.33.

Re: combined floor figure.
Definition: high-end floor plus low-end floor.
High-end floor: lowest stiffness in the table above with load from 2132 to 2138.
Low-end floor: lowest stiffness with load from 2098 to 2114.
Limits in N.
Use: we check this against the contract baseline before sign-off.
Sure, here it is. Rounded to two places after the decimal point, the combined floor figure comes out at 5.96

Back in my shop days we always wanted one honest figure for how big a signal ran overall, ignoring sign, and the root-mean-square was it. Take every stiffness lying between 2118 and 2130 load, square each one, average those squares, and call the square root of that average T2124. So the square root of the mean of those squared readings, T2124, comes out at 3.37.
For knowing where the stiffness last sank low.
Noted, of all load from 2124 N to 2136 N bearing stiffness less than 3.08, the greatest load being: 2131.0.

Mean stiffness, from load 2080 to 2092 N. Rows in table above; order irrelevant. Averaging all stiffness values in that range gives 3.08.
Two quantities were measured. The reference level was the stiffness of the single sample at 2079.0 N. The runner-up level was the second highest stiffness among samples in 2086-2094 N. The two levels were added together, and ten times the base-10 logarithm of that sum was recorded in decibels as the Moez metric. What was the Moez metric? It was 7.97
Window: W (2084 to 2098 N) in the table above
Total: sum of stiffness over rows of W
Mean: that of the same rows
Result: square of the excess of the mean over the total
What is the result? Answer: 358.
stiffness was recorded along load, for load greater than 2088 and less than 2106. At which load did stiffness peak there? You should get 2093.0 N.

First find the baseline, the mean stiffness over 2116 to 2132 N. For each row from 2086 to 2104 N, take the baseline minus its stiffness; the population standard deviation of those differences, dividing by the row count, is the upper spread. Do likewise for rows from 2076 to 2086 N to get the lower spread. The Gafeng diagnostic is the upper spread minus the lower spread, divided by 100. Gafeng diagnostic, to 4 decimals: 0.0007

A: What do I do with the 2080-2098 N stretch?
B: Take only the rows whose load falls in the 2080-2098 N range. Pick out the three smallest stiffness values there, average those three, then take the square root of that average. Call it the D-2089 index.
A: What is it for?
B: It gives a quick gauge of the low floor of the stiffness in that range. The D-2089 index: 1.74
